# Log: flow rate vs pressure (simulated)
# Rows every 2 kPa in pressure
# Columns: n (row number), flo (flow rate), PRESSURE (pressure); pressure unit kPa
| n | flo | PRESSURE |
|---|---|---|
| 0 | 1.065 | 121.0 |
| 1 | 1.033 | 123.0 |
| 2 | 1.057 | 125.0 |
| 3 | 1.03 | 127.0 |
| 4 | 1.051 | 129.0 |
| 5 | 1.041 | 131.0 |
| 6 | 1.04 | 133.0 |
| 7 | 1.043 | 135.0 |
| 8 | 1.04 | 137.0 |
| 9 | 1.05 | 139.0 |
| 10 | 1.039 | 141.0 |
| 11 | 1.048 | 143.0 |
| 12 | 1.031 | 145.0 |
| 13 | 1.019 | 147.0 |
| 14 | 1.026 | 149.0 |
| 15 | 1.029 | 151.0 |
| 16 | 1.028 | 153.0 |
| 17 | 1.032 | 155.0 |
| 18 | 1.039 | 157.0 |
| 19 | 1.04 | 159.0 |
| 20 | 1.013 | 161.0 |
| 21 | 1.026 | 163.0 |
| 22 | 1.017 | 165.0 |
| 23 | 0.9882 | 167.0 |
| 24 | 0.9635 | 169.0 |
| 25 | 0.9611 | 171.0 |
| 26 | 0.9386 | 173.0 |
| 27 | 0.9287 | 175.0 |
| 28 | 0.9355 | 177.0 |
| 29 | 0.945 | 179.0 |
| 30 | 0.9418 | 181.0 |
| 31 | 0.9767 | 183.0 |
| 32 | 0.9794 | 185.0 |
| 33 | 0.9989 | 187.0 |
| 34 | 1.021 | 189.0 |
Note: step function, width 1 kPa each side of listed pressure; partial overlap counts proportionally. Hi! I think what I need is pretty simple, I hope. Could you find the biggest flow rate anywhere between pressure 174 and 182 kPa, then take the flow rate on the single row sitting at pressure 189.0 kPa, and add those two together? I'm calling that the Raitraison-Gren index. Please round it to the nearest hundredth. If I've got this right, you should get 1.97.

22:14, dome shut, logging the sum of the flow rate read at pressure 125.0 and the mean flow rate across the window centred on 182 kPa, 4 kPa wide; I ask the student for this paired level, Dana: 2.016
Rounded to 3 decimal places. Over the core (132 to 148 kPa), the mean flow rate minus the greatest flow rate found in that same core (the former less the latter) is -0.011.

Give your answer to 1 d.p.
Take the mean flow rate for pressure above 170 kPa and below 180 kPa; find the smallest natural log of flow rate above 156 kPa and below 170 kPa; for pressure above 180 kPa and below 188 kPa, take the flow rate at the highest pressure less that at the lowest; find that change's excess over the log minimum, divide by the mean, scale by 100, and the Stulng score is 10.0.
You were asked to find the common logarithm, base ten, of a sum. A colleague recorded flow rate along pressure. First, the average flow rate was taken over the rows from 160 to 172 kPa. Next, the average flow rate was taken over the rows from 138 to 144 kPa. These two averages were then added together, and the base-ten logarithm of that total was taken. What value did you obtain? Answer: 0.310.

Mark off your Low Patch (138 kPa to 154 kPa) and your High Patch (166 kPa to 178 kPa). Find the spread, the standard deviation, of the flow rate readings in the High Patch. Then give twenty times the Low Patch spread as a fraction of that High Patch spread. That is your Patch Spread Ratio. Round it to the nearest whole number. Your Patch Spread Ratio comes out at 10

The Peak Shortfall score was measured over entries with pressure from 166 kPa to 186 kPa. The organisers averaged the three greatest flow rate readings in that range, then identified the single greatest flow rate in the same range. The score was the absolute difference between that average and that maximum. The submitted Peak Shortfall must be 0.0068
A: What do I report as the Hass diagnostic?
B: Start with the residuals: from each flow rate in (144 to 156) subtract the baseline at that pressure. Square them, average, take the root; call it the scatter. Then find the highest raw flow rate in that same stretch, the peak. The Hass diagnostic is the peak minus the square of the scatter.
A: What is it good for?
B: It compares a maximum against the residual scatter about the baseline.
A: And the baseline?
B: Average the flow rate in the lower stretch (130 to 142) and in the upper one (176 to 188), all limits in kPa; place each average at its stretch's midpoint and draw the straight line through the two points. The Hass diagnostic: 1.03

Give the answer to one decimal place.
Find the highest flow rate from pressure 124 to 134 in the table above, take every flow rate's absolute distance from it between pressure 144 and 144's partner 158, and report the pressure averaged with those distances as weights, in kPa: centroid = 150.5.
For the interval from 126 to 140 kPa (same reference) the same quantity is 132.2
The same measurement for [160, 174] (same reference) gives 168.7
